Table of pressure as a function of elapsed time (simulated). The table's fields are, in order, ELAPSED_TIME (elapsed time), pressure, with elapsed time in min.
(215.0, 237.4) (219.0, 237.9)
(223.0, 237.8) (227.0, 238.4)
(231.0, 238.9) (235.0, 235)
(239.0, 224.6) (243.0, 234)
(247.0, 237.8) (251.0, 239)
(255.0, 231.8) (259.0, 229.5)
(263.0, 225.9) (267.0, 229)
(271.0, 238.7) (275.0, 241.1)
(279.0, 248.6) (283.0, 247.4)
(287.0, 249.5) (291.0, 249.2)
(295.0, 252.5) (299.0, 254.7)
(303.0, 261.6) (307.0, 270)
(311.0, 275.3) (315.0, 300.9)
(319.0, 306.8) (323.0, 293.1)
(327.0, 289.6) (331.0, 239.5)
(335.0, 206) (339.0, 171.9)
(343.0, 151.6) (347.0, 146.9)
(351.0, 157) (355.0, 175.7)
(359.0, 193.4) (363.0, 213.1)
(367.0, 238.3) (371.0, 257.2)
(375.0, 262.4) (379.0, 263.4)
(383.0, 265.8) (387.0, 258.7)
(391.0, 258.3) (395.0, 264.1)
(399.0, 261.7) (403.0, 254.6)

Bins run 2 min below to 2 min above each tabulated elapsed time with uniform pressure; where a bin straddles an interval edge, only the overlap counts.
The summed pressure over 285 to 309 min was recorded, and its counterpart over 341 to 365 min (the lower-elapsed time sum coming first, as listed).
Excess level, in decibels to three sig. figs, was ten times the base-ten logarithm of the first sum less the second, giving 27.0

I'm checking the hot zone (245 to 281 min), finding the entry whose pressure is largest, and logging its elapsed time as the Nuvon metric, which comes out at 279.0 min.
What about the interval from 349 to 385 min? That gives 383.0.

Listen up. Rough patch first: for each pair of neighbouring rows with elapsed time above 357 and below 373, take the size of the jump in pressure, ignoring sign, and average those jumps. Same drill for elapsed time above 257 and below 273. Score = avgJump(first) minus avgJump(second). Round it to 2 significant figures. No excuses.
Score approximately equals 16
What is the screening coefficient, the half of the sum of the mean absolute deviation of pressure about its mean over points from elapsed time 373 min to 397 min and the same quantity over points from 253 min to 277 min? 4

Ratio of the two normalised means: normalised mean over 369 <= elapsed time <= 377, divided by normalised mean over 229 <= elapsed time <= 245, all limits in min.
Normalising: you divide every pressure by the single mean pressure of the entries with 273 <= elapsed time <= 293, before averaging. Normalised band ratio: 1.11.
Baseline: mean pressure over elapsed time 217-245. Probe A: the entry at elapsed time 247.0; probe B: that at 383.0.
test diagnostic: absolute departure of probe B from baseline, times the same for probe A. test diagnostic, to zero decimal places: 79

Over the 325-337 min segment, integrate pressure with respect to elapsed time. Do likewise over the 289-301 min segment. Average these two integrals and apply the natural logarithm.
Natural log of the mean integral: 8.00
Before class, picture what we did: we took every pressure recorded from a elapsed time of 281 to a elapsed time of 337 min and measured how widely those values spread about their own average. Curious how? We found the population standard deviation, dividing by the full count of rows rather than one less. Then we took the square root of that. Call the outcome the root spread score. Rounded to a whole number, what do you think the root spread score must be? 5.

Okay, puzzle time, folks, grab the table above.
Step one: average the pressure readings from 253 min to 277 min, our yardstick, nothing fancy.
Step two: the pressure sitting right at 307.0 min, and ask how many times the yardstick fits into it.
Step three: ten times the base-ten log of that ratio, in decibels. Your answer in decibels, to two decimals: 0.65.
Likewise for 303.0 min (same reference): 0.51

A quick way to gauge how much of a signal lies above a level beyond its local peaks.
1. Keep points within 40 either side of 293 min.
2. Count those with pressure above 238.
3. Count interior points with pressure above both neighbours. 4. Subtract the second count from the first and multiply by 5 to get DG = 65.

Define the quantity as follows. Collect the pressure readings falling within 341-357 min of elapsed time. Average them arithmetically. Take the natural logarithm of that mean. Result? 5.1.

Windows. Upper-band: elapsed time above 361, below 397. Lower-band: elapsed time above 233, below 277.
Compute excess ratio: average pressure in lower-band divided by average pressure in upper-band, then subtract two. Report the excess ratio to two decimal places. -1.08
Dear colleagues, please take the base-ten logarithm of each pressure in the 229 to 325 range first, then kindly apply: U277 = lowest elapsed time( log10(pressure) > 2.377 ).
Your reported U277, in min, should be 231.0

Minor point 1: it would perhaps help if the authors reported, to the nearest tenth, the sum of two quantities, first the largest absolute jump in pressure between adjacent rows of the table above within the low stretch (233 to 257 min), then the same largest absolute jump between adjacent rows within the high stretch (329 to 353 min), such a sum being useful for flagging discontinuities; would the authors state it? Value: 44.5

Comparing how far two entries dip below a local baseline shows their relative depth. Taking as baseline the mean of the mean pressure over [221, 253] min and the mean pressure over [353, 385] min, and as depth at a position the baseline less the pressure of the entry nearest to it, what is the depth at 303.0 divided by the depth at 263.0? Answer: -3.1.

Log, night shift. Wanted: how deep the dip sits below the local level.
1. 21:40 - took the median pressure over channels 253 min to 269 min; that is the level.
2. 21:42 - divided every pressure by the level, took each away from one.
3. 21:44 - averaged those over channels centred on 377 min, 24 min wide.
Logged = -0.12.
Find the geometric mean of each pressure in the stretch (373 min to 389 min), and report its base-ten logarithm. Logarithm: 2.42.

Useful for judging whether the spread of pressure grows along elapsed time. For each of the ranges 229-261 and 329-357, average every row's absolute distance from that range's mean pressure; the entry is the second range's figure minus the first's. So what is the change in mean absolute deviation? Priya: 21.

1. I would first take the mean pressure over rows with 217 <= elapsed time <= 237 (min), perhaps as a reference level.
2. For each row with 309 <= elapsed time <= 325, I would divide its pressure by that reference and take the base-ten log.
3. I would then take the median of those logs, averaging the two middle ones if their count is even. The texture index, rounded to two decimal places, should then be 0.10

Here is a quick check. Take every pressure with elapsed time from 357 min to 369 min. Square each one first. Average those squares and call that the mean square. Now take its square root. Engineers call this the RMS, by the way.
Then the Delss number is 216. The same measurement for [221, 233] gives 238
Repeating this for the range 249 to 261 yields 233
